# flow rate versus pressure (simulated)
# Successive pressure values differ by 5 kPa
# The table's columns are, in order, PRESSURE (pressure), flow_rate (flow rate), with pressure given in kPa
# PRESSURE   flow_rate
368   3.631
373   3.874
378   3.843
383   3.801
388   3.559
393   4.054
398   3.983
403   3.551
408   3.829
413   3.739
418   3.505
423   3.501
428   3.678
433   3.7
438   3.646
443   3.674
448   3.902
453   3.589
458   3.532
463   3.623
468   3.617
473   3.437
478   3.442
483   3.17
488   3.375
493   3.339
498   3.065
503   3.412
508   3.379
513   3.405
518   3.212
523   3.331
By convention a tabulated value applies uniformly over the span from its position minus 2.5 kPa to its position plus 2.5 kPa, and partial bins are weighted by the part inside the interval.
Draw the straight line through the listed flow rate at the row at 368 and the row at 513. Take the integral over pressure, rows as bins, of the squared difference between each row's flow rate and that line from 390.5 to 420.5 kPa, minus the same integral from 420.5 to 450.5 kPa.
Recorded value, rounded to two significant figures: 1.1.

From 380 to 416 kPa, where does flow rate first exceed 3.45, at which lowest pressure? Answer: 383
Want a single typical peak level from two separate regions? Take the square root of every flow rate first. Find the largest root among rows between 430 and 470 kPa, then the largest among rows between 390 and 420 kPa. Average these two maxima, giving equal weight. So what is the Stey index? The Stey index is 1.994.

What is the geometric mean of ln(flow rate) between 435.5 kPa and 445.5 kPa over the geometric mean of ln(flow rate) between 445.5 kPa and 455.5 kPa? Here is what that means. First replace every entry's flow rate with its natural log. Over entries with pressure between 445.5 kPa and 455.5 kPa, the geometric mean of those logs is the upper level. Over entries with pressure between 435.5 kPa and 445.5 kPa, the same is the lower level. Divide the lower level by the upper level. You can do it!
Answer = 0.98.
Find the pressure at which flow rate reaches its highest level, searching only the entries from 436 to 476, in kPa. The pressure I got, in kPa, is 448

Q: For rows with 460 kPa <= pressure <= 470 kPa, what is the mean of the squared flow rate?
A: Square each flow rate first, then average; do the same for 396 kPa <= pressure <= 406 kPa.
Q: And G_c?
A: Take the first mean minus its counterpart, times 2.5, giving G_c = -3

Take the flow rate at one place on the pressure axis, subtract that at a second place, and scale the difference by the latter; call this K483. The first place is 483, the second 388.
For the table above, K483 -0.11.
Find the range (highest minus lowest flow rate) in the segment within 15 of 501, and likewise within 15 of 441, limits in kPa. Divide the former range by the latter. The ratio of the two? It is 1.1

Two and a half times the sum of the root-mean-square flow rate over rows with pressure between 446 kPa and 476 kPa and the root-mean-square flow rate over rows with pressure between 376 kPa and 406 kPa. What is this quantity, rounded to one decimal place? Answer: 18.6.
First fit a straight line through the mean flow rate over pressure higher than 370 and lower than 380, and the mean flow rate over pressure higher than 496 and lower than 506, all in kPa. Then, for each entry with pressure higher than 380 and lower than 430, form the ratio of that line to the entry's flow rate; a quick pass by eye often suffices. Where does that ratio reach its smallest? 393 kPa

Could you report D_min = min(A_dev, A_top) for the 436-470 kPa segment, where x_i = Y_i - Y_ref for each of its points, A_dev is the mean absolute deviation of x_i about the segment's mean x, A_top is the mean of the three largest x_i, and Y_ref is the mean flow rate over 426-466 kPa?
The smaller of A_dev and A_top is 0.1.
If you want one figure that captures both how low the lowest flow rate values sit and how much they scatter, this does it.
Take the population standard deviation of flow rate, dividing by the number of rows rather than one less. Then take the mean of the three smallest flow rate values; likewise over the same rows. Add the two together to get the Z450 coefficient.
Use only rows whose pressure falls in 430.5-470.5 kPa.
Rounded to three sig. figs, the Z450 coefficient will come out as 3.68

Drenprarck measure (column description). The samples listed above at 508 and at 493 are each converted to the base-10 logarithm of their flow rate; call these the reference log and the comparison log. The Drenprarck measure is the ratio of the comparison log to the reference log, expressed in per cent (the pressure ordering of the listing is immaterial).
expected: 99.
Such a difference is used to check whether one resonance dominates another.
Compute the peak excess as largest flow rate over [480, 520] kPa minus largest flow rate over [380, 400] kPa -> -0.64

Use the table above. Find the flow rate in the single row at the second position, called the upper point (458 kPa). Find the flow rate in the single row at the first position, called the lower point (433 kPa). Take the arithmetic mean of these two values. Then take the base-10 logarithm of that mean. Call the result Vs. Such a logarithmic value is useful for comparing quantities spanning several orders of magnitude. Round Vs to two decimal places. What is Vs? 0.56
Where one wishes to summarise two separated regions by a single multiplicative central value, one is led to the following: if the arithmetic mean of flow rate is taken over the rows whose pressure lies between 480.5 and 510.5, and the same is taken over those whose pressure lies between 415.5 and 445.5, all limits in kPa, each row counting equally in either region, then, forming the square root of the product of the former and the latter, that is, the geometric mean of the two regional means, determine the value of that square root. 3.45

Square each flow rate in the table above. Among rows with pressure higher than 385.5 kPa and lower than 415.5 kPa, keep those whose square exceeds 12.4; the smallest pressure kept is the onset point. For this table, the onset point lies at 388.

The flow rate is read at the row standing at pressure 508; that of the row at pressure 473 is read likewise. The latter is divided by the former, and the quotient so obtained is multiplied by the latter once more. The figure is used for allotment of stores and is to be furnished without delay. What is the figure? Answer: 3.50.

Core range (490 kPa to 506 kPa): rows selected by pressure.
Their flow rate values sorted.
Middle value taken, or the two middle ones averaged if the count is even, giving 3.34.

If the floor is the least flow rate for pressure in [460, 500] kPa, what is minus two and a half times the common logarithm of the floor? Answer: -1.216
